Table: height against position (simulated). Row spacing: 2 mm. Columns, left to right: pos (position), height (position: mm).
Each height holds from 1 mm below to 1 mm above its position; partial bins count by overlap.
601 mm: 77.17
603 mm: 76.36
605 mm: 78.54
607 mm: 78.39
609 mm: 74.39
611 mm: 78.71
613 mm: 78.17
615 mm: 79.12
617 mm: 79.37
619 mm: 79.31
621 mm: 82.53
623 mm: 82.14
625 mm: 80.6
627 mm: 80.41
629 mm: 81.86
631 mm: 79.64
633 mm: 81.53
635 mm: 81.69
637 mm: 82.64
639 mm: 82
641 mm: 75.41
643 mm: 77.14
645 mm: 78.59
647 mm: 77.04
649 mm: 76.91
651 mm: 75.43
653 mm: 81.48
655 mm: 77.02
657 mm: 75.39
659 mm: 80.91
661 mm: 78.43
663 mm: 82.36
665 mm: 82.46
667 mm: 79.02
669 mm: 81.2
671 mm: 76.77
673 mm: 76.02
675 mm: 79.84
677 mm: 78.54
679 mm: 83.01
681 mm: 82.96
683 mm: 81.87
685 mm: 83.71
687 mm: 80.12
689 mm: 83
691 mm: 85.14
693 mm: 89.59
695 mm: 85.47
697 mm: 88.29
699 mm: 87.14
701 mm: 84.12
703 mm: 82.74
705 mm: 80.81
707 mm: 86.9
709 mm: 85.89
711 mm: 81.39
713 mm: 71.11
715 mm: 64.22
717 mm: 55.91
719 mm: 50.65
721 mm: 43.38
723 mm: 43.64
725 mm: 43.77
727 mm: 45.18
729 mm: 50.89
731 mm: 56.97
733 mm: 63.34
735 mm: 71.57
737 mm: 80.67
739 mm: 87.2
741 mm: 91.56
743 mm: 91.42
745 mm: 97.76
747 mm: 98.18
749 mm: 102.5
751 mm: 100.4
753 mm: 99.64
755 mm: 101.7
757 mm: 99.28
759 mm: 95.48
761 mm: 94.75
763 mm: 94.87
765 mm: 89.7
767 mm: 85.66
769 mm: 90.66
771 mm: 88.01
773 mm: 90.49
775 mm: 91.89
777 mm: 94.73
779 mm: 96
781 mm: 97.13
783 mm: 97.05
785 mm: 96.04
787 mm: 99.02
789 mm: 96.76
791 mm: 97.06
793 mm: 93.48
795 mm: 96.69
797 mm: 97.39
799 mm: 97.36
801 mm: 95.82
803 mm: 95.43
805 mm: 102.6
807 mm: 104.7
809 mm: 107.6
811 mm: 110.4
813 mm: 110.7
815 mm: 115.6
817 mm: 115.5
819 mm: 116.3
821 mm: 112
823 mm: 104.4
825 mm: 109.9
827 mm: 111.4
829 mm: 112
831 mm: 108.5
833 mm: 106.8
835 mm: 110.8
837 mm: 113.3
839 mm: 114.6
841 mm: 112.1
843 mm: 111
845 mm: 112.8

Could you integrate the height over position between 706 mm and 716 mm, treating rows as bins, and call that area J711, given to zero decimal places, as 779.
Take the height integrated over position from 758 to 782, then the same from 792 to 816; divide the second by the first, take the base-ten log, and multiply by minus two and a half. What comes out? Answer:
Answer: -0.11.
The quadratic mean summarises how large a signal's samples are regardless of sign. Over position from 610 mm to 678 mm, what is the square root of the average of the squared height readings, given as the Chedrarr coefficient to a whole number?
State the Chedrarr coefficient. 79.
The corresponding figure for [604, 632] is 80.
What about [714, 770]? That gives 81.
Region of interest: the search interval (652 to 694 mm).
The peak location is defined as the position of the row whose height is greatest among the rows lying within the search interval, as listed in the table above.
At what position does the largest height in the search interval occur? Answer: 693 mm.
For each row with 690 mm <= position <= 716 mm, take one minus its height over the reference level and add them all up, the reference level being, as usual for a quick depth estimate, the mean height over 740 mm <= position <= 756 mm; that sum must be 2.0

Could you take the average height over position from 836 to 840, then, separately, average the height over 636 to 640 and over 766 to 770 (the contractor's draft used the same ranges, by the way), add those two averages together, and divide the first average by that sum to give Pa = 0.67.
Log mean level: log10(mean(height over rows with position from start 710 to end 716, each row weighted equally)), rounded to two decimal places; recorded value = 1.86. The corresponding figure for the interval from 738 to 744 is 1.95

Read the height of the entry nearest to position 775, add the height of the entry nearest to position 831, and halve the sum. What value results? 100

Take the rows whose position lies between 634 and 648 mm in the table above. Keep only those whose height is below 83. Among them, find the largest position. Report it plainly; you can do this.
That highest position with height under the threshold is 647 mm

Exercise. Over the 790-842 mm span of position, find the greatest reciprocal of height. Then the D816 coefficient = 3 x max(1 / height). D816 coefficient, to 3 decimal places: 0.032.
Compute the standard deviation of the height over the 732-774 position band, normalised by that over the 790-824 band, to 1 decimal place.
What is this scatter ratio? 1.2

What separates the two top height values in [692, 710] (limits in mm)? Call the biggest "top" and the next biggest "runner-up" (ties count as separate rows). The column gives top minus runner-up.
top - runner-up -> 1.3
